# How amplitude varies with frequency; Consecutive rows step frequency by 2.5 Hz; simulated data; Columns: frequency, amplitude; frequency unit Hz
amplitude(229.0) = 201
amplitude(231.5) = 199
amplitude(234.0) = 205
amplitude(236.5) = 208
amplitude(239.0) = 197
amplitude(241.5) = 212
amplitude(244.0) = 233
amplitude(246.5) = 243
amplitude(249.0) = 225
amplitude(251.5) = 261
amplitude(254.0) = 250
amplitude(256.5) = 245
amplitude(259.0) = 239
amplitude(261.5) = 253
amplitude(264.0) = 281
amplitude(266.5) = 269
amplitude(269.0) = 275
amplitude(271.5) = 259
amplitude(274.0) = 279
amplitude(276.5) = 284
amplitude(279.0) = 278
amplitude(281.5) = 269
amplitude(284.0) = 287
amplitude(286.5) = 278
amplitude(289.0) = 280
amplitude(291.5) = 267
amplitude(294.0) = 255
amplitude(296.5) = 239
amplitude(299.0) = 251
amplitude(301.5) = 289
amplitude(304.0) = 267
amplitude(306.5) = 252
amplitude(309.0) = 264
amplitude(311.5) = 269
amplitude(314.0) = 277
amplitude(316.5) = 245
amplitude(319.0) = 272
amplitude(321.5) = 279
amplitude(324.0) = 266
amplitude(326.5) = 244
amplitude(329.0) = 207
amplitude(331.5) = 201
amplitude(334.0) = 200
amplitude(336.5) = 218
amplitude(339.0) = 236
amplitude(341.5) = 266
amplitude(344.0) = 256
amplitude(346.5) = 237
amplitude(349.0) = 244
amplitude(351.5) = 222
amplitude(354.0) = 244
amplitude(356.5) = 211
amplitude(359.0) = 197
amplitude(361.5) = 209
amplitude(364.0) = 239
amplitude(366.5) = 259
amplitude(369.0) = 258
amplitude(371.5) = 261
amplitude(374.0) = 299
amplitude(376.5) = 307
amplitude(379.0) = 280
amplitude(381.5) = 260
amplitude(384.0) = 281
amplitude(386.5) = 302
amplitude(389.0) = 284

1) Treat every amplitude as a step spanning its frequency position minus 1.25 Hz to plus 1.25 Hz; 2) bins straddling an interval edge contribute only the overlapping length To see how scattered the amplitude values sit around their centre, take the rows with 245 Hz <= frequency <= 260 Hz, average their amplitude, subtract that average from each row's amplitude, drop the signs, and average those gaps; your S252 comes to 8.2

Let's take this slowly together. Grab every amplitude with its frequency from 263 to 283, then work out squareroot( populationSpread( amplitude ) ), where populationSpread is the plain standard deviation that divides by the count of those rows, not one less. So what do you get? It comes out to 2.8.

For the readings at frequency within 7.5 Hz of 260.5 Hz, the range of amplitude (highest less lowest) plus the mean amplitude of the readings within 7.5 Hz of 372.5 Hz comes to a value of 319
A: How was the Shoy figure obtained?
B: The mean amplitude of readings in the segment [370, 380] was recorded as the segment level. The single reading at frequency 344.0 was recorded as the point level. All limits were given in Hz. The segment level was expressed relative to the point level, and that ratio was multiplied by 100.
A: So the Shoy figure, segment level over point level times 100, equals 112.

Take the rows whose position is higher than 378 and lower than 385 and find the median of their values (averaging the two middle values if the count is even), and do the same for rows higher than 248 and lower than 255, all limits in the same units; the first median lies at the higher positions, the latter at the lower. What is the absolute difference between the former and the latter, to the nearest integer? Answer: 30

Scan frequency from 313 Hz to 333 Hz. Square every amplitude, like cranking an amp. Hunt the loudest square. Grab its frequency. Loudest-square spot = 321.5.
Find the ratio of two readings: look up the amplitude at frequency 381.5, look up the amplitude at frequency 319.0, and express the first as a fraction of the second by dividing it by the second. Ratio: 1.0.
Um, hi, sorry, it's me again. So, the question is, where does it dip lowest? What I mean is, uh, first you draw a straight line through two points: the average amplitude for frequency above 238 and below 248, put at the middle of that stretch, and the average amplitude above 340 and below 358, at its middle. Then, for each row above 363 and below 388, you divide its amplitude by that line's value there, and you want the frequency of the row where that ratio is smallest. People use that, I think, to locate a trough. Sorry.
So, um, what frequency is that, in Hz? 364.0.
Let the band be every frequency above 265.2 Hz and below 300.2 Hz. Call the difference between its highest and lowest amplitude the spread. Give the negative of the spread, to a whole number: -48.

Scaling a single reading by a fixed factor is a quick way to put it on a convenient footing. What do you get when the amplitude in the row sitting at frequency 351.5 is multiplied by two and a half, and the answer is 555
